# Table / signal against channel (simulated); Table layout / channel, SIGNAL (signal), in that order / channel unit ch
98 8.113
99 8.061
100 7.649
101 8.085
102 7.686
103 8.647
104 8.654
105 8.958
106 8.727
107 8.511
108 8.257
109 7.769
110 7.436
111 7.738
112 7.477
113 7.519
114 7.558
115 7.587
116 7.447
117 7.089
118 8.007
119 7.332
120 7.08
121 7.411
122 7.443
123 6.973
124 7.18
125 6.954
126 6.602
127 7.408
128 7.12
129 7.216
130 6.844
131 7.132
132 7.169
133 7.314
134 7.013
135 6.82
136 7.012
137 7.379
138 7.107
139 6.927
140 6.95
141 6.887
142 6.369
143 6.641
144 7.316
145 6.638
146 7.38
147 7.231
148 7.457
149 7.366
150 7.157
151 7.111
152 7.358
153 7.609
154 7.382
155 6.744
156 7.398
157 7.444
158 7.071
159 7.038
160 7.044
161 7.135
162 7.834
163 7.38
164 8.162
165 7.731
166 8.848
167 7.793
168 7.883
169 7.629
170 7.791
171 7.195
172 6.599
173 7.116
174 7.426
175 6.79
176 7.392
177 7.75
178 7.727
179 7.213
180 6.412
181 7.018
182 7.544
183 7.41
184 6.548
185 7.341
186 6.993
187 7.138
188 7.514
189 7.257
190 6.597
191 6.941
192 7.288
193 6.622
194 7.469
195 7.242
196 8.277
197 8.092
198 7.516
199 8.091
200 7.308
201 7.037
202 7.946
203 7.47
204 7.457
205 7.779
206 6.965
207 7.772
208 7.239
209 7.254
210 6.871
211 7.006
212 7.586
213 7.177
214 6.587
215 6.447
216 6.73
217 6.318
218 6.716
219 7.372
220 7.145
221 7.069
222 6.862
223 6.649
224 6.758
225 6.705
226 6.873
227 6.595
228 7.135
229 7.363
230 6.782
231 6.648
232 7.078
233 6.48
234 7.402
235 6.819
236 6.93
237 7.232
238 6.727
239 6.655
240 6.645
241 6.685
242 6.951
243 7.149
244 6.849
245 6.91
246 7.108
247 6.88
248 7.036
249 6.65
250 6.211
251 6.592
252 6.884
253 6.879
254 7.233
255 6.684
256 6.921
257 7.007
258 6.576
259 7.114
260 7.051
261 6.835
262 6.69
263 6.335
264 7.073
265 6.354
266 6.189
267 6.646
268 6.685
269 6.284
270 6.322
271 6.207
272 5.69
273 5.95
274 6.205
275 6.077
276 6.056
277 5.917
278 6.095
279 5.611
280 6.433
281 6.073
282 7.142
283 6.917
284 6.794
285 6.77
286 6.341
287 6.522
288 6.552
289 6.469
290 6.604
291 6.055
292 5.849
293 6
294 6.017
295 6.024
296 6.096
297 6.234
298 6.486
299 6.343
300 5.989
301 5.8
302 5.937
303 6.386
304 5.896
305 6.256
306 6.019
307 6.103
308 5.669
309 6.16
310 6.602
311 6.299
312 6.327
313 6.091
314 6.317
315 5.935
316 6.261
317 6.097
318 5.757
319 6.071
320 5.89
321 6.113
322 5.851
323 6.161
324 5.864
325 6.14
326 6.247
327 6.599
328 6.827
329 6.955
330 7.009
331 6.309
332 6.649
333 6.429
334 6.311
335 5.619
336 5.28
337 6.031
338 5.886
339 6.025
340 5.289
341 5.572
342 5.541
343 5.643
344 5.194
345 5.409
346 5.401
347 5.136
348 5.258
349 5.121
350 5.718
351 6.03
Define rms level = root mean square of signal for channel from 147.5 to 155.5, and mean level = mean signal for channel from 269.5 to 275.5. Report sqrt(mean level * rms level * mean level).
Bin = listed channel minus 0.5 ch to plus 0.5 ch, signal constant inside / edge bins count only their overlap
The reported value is 16.4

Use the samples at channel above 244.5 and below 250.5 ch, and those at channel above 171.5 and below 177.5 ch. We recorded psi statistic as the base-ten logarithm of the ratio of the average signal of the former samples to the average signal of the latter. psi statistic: -0.02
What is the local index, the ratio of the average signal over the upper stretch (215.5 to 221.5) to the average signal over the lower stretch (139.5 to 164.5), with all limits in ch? 0.96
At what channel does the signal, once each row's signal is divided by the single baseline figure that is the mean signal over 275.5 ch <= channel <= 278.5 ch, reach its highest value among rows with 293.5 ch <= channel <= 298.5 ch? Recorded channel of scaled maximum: 298 ch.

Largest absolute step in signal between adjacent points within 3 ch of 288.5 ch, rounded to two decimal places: 0.55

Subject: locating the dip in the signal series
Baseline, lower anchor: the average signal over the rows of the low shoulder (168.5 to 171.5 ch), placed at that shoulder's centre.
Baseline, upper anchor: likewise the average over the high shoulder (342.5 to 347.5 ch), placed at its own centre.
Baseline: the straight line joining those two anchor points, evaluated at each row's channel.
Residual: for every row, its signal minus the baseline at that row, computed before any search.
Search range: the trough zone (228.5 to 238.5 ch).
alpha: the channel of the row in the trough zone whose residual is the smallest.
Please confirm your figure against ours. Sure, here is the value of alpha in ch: 233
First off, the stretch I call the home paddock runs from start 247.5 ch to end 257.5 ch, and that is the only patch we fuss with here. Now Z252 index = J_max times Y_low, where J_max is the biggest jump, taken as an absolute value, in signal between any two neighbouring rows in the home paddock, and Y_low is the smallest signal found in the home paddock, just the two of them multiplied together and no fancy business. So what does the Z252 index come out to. 3.4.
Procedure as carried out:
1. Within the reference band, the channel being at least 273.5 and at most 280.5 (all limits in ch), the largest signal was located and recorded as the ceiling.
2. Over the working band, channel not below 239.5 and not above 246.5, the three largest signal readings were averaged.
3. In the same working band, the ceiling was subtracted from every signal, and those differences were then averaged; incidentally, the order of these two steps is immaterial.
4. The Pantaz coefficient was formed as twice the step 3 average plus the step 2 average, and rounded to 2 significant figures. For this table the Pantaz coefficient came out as 8.0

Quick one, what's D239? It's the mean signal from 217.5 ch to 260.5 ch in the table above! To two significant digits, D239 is 6.9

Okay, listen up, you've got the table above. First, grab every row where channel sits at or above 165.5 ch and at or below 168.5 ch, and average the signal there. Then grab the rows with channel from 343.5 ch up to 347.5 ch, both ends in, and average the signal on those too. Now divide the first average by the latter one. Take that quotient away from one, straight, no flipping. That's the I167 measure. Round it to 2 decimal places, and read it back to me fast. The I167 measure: -0.55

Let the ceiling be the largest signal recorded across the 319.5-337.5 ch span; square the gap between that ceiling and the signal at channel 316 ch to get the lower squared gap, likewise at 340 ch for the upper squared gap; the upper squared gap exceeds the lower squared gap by 2.4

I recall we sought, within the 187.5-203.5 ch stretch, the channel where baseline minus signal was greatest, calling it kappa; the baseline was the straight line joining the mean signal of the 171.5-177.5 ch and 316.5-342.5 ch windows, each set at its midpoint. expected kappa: 190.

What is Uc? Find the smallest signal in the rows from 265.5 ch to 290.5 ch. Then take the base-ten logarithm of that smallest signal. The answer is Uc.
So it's 0.75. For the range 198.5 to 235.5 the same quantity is 0.80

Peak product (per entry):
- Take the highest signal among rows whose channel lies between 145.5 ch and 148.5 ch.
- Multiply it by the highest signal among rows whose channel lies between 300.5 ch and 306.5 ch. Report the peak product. 48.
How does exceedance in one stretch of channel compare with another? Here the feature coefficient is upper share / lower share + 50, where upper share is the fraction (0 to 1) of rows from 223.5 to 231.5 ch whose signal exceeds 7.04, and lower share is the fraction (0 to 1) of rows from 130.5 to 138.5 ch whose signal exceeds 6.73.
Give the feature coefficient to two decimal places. 50.25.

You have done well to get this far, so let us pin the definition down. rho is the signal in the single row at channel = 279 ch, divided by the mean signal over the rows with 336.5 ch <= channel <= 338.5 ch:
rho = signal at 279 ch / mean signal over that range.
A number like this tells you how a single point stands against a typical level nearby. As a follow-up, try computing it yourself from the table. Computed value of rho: 0.94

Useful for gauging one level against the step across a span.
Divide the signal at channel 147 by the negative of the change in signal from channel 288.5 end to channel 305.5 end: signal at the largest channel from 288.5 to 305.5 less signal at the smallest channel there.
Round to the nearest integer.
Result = 34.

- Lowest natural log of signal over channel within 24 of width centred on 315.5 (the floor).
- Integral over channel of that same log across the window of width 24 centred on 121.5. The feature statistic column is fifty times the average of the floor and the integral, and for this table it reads 1235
